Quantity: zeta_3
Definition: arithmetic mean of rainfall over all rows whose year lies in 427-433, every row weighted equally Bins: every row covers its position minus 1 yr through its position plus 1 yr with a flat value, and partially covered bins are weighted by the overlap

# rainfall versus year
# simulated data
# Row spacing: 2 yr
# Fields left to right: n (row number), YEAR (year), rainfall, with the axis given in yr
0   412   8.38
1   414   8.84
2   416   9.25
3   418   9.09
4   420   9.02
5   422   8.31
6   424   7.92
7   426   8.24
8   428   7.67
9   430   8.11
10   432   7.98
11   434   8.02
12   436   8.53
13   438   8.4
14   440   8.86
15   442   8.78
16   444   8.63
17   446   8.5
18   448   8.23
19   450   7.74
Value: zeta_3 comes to 7.9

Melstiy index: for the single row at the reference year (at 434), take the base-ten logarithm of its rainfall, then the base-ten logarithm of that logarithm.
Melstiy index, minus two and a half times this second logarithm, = 0.11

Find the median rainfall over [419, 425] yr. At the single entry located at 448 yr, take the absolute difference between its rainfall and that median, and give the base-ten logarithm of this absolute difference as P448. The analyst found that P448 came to -1.10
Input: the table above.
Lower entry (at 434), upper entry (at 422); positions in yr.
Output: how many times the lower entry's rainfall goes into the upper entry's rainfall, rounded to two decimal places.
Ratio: 1.04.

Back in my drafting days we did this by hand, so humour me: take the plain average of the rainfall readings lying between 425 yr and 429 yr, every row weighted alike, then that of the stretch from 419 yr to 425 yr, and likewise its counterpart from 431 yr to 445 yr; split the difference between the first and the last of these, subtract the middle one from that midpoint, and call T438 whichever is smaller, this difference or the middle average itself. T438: -0.21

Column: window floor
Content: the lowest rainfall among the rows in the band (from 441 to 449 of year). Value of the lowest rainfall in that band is 8.23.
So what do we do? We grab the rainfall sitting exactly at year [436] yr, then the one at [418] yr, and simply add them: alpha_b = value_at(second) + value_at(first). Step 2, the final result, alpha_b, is 17.6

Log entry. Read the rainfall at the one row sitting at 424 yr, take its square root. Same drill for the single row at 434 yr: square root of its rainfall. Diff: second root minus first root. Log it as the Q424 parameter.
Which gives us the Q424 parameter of 0.018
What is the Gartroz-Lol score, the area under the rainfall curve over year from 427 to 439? 97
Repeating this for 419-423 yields 35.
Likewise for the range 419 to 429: 82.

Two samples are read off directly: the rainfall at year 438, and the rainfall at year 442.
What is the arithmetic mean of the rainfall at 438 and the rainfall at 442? 8.6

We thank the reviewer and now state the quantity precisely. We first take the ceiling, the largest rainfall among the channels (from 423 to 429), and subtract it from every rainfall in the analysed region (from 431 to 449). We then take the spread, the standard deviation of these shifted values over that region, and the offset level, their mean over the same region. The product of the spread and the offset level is 0.06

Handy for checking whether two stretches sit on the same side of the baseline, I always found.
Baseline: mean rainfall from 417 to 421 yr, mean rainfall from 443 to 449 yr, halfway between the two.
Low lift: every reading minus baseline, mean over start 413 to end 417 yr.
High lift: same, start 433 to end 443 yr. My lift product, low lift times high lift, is -0.07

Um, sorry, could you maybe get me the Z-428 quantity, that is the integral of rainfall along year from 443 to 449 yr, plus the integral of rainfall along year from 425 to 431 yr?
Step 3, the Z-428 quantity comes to 99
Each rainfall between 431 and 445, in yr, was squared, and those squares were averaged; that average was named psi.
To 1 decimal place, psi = 71.6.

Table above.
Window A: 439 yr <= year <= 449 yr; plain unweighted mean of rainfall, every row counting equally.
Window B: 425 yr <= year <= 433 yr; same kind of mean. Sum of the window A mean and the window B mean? 16.6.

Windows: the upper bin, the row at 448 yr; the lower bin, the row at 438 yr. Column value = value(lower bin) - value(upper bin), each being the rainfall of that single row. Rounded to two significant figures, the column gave 0.17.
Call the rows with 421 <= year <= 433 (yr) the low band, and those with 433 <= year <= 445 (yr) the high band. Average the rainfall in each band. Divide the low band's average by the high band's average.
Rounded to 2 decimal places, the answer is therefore 0.94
